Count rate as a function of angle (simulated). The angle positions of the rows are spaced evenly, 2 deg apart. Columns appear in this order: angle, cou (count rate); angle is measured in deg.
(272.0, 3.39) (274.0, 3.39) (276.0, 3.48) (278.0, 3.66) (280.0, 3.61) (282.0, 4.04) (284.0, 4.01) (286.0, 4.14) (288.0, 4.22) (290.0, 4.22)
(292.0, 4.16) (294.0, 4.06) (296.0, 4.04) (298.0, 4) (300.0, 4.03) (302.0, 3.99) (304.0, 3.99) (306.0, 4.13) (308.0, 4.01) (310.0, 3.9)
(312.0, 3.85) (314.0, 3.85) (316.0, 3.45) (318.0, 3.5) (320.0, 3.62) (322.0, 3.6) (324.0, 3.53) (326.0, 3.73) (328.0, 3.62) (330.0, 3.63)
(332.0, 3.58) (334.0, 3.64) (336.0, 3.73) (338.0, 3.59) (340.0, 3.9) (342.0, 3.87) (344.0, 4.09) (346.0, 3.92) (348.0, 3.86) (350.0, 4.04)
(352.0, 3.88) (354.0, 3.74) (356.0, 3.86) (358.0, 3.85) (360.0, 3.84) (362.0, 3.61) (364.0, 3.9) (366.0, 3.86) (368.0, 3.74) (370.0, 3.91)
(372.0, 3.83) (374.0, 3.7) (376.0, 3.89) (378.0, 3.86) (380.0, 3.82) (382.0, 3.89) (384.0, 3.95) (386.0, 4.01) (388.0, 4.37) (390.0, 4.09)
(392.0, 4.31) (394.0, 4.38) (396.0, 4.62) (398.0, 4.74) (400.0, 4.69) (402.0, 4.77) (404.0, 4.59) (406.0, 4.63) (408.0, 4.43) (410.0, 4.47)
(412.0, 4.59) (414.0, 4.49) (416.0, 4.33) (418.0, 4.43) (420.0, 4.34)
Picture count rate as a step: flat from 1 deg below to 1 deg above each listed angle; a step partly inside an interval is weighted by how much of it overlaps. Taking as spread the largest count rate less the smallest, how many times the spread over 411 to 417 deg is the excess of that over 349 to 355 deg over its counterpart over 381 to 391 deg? -0.69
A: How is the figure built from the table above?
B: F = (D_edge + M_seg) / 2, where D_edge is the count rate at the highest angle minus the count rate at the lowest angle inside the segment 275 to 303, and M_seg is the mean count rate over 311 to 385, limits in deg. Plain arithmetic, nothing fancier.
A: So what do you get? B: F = 2.14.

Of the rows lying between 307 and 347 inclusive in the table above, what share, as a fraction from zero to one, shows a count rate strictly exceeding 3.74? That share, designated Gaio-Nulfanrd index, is 0.40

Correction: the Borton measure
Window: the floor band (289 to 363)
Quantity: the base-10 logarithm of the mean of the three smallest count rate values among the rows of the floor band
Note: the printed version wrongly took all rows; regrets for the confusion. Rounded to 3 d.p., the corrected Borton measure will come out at 0.543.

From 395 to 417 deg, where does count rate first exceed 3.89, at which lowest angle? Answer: 396.0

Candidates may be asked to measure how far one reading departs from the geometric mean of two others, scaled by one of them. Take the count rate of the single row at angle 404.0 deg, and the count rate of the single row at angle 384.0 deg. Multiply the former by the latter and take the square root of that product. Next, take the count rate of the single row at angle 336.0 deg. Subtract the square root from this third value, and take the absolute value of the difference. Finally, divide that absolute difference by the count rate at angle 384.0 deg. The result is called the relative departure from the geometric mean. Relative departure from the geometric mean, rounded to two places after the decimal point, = 0.13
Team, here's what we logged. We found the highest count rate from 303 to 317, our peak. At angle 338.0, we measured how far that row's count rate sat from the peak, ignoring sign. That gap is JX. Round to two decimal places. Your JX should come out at 0.54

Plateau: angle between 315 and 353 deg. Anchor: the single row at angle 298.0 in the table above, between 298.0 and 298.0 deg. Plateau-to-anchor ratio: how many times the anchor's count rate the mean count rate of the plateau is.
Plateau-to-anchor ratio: 0.93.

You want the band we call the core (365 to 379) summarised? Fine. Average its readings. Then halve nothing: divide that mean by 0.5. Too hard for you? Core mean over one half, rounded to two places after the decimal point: 7.65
